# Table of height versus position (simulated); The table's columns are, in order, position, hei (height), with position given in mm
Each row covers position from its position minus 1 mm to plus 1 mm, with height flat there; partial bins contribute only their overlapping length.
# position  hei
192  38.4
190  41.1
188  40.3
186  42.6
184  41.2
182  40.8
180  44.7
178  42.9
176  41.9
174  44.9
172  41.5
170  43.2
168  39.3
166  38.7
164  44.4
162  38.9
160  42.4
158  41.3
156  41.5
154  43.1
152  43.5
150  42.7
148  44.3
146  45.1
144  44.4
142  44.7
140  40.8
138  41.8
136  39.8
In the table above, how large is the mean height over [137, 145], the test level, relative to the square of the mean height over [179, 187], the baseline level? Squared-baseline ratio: 0.0240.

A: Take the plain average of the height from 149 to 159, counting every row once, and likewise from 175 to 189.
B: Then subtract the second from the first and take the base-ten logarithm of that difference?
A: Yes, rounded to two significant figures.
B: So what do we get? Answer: -0.44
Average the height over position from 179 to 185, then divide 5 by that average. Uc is 0.1184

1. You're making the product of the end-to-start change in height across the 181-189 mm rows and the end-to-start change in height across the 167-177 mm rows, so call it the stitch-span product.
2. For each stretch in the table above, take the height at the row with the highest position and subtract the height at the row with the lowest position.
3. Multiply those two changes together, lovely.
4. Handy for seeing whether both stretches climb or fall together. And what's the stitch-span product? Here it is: -1.3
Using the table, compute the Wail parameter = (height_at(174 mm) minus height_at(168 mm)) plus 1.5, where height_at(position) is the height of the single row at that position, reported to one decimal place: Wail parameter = 7.1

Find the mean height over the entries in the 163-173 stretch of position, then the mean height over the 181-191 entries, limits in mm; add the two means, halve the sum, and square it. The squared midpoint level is 1707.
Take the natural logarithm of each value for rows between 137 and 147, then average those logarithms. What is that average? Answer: 3.77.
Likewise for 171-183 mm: 3.76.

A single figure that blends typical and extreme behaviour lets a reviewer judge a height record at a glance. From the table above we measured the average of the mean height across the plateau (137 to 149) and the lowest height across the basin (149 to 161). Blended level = 42.4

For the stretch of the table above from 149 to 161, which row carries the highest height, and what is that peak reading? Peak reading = 43.5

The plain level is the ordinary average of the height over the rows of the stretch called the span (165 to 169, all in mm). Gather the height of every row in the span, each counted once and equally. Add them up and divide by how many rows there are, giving 39.0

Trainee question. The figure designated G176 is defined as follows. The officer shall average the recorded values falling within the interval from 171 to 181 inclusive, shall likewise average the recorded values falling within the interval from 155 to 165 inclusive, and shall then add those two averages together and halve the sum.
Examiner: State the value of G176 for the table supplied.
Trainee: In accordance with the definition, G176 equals 42.4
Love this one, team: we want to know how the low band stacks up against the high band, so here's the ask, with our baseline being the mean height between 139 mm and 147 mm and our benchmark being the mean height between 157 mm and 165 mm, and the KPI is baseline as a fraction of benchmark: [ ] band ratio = 1.05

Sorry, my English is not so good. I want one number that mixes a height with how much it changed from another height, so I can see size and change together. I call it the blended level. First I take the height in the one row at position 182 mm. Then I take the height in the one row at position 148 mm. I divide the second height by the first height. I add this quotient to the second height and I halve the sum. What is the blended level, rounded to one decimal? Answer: 22.7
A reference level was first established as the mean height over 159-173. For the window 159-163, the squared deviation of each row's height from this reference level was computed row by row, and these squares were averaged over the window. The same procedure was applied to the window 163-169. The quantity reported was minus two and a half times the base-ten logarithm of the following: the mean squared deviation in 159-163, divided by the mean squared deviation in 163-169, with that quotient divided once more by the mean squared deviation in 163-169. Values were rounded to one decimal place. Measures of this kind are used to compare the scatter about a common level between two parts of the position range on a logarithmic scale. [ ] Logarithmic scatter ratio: 2.8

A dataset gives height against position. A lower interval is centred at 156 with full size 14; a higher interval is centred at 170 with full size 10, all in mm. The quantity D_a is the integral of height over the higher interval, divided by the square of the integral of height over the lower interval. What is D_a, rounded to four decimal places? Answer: 0.0012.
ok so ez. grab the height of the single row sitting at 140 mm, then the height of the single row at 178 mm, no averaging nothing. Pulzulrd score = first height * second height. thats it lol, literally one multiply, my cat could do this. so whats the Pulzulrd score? 1750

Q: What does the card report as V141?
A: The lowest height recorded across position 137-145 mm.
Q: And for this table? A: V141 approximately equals 40.8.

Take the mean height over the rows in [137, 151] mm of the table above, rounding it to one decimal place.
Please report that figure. 43.4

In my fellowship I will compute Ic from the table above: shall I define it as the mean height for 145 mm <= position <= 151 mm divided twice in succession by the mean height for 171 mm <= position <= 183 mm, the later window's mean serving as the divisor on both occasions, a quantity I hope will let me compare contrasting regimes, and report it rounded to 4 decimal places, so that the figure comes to 0.0241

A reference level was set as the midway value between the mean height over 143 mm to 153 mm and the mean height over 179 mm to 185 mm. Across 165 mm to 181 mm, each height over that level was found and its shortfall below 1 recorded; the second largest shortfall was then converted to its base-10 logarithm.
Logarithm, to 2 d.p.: -1.05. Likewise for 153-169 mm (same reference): -1.01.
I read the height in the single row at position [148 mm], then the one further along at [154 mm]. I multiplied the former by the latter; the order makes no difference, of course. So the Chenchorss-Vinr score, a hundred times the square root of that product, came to 4370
